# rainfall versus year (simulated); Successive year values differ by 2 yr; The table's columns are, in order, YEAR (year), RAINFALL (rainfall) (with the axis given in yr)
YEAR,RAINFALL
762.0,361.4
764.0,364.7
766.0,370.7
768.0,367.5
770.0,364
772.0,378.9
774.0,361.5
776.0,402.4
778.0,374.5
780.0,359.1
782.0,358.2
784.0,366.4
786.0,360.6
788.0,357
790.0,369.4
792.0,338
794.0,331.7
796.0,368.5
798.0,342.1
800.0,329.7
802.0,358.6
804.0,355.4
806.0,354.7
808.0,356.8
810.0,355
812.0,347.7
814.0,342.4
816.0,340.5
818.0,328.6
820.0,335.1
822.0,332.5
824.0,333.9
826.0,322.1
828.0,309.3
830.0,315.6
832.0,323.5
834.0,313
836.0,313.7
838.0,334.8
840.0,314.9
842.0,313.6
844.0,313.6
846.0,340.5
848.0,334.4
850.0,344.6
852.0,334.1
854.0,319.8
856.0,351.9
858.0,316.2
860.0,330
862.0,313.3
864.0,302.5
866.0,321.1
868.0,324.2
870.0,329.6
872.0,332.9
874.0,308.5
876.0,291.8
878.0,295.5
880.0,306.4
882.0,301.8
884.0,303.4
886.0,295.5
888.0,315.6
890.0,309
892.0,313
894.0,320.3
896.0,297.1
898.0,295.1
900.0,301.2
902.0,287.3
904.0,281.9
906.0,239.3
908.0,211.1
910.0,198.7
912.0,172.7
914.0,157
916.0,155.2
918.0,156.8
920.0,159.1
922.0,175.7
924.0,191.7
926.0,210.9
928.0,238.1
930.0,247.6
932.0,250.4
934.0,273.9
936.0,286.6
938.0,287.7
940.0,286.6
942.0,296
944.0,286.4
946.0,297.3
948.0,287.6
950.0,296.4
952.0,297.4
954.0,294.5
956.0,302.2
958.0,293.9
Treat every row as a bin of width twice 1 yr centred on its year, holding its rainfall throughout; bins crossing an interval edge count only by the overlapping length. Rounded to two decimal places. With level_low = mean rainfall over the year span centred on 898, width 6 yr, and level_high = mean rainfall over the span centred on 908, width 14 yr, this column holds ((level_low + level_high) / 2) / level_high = 1.17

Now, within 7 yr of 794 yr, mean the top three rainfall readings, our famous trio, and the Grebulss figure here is 365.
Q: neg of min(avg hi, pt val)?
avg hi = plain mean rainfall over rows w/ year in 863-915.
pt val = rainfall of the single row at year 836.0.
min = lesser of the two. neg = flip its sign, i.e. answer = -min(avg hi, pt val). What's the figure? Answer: -285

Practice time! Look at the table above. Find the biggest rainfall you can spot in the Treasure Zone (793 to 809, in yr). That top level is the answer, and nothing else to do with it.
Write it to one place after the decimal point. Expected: 368.5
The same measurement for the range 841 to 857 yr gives 351.9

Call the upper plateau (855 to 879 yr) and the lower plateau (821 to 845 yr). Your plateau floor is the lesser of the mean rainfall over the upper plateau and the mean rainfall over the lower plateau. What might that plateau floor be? 318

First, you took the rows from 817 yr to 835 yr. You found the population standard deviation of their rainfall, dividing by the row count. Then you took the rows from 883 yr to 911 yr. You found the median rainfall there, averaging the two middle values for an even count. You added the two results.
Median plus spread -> 305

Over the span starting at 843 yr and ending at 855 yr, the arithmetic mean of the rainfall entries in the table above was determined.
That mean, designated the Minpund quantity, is 331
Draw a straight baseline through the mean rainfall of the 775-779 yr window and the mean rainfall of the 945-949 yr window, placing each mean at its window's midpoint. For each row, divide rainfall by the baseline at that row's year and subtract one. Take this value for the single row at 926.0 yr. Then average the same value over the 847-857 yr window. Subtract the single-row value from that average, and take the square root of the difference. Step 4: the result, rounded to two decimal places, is 0.53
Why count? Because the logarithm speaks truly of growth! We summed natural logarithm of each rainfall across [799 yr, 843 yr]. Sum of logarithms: 128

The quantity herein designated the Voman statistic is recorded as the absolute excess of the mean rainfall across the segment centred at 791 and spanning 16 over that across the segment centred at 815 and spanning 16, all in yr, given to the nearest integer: 12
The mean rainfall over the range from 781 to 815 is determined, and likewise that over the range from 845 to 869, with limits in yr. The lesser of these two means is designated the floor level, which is 328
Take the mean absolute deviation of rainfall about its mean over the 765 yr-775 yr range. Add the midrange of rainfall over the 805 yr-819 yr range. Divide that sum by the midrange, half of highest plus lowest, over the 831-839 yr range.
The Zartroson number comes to 1.07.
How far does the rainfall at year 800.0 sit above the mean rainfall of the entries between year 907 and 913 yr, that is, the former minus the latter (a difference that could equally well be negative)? 136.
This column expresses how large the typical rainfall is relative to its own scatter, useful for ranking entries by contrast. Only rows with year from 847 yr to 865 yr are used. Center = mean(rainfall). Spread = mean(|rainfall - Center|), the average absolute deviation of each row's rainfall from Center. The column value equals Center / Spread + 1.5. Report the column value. 27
